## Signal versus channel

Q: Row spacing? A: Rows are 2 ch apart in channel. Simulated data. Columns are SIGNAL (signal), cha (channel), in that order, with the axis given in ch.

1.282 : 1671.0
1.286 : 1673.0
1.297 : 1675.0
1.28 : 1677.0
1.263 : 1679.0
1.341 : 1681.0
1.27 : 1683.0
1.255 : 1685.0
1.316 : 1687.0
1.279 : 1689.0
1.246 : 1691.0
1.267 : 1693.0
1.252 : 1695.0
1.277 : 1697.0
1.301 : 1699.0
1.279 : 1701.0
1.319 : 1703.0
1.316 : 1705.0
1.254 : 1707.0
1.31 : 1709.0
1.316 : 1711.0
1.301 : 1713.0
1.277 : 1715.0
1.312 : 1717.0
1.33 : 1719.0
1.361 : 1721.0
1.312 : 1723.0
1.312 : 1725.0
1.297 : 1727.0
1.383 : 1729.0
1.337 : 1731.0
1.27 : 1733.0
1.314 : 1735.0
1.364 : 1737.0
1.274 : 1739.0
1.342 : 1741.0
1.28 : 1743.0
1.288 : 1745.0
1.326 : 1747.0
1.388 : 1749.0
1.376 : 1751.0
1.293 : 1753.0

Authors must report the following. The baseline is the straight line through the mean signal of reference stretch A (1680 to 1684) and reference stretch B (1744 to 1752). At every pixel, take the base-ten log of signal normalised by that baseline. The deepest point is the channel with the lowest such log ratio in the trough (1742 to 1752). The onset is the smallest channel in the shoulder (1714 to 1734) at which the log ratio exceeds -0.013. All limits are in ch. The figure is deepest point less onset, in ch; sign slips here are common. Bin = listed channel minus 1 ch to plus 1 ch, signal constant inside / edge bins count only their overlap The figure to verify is 26 ch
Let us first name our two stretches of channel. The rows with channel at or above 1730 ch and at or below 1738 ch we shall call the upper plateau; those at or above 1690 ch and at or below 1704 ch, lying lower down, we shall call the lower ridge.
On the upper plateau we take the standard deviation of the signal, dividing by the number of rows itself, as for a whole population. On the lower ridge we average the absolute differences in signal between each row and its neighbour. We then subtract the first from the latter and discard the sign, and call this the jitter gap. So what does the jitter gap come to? 0.0100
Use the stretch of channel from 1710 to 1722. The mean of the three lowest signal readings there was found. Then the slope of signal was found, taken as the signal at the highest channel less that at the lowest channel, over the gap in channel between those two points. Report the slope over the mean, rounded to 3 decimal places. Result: 0.003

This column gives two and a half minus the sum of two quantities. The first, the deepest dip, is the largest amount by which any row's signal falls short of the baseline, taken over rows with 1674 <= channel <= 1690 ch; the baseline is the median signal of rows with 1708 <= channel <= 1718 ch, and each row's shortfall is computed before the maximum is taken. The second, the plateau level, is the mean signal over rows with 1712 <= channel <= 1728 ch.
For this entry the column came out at 1.132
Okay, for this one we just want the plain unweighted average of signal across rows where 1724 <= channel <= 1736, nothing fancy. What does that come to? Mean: 1.319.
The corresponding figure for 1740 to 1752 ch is 1.333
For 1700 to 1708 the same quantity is 1.292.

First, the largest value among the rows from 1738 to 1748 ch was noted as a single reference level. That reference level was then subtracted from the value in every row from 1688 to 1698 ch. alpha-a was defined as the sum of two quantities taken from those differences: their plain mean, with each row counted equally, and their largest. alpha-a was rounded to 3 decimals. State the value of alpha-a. -0.141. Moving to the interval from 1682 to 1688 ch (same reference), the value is -0.088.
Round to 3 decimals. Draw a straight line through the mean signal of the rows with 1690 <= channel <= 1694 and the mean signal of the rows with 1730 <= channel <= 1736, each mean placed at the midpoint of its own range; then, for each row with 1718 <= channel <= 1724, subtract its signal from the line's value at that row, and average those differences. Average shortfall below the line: -0.042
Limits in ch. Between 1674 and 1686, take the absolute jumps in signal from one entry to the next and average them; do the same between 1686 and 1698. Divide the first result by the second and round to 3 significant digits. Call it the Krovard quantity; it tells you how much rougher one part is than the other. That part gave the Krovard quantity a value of 1.51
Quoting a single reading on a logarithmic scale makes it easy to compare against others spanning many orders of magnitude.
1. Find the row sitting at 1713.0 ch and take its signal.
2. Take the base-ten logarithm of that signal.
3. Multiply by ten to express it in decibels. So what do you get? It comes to 1.14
